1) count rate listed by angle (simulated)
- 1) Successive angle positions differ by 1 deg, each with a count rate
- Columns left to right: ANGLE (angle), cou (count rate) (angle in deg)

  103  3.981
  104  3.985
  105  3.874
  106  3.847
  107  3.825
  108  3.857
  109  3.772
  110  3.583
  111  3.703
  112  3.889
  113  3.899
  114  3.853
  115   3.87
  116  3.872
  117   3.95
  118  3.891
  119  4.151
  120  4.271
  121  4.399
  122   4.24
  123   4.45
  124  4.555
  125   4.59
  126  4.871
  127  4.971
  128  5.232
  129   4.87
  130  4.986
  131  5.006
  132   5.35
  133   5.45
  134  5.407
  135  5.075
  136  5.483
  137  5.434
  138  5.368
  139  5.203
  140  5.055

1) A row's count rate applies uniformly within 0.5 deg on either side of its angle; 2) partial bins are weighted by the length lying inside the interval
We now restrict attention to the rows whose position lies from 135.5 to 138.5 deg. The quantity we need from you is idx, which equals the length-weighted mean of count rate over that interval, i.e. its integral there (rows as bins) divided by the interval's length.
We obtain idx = 5.43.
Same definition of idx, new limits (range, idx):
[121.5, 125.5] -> 4.46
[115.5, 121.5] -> 4.09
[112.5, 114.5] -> 3.88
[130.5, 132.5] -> 5.18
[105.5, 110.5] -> 3.78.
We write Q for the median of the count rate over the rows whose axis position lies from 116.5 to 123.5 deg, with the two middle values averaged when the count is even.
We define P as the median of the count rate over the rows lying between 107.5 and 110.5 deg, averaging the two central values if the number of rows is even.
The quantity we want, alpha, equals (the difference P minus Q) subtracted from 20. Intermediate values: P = 3.8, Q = 4.24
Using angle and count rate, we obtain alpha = 20.5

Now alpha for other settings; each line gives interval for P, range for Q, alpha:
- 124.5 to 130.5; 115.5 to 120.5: 19.0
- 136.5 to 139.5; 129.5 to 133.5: 19.8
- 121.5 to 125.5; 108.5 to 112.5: 19.2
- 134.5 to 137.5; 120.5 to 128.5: 19.1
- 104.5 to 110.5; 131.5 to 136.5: 21.6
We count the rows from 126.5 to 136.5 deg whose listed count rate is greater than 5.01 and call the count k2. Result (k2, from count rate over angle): 6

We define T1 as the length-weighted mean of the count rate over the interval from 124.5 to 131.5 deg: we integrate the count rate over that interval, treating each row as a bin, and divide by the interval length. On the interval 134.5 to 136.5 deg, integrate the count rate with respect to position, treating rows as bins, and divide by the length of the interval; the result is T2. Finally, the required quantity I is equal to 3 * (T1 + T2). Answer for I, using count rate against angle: 30.6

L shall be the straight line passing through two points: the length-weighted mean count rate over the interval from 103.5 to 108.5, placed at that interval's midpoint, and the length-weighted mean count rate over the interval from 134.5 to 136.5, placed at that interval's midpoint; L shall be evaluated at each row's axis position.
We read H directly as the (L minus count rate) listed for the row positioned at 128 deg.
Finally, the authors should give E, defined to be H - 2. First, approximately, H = -0.31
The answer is -2.31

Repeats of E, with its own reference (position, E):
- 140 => -1.56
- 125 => -1.81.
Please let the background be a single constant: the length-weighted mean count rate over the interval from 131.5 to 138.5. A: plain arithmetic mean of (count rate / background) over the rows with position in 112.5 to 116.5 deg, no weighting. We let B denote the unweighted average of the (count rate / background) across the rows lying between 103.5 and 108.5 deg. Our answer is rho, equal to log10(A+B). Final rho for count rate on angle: 0.16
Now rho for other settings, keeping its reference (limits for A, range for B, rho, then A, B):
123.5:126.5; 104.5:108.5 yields 0.20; 0.87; 0.72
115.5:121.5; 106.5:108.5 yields 0.17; 0.76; 0.72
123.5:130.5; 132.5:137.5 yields 0.28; 0.91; 1.00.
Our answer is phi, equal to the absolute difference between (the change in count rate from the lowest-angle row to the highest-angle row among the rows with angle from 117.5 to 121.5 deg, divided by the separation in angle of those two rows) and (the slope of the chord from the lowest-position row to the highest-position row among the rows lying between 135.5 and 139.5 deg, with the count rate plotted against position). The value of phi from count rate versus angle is 0.26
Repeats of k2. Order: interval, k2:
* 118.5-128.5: 1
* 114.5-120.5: 0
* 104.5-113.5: 0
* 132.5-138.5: 6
